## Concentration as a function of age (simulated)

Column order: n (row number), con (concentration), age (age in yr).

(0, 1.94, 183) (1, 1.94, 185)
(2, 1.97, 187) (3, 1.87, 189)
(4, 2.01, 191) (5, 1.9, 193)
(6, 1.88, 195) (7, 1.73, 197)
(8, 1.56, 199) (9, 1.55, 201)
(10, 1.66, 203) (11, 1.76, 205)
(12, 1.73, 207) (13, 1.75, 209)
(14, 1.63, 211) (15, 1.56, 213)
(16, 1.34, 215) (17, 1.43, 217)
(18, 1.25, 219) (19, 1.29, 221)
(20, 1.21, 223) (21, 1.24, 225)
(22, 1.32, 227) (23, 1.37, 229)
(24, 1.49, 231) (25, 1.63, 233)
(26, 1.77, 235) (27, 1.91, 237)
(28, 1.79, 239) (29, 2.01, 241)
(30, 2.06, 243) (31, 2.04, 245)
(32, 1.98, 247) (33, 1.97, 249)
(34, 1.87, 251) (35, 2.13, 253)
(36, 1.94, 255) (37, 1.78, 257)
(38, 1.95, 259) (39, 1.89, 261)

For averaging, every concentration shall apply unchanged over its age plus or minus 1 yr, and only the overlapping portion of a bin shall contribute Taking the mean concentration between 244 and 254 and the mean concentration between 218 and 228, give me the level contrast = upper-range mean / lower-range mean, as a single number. 1.6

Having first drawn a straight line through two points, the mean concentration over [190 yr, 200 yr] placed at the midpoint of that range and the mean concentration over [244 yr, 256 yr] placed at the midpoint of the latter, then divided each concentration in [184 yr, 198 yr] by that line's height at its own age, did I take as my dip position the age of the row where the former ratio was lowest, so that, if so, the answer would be 197 yr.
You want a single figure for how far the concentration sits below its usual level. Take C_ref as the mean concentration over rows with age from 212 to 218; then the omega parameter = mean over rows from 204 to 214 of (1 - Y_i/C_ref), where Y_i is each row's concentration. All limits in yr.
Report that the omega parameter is -0.17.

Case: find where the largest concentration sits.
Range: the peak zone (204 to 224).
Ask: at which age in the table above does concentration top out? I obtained 205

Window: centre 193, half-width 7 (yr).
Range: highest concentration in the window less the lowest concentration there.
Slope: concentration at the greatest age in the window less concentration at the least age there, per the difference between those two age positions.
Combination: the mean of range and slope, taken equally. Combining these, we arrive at 0.21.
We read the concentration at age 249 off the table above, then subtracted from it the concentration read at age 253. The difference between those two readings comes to -0.2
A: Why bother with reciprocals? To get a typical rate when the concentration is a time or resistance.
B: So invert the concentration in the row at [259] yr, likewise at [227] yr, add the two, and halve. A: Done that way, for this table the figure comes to 0.635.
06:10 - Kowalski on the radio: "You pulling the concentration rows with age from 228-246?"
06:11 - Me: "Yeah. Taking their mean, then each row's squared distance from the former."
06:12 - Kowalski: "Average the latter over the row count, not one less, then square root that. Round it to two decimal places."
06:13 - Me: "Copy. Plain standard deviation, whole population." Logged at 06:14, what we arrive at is 0.23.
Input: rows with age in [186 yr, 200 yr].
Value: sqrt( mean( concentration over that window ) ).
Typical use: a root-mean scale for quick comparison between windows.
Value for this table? 1.359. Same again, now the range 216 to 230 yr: 1.141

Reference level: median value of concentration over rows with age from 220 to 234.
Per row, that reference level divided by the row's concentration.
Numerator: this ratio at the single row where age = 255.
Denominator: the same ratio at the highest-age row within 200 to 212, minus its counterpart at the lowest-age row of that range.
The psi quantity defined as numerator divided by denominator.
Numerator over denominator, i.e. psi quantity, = -16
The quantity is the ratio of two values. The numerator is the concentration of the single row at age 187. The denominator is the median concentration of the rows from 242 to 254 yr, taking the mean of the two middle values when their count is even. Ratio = 0.98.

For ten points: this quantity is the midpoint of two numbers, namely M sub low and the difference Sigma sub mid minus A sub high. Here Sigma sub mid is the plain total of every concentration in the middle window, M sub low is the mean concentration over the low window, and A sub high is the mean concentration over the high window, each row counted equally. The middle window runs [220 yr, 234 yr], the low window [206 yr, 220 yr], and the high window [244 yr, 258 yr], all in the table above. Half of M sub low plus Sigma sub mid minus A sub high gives 4.6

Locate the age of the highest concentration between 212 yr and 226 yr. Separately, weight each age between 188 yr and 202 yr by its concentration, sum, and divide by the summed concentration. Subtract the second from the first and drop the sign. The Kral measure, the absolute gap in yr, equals 18.3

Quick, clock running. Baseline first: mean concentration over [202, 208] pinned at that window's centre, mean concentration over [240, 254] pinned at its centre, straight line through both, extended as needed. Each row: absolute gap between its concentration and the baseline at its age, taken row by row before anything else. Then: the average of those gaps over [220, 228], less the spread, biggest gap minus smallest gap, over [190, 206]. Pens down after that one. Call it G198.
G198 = 0.24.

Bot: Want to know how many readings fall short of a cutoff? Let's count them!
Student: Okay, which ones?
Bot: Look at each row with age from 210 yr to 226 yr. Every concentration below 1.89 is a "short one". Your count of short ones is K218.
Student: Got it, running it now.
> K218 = 8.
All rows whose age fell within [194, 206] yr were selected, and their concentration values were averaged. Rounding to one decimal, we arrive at 1.7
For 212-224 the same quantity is 1.3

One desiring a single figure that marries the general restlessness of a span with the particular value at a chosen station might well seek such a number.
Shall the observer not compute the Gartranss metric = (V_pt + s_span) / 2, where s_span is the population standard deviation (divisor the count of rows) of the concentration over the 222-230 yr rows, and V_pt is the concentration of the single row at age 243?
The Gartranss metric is 1.06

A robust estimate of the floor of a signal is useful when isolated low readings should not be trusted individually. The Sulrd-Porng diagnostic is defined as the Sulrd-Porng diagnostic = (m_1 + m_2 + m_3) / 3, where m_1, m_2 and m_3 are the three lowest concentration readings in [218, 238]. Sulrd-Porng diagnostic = 1.2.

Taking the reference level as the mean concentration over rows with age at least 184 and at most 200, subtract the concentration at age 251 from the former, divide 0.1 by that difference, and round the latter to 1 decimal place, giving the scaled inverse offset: -8.0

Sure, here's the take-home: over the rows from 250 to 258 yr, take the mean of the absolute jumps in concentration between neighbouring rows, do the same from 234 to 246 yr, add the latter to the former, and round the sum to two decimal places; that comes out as 0.31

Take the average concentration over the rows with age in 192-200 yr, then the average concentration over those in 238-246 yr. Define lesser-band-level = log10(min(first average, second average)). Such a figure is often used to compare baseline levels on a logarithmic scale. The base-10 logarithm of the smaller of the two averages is 0.25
